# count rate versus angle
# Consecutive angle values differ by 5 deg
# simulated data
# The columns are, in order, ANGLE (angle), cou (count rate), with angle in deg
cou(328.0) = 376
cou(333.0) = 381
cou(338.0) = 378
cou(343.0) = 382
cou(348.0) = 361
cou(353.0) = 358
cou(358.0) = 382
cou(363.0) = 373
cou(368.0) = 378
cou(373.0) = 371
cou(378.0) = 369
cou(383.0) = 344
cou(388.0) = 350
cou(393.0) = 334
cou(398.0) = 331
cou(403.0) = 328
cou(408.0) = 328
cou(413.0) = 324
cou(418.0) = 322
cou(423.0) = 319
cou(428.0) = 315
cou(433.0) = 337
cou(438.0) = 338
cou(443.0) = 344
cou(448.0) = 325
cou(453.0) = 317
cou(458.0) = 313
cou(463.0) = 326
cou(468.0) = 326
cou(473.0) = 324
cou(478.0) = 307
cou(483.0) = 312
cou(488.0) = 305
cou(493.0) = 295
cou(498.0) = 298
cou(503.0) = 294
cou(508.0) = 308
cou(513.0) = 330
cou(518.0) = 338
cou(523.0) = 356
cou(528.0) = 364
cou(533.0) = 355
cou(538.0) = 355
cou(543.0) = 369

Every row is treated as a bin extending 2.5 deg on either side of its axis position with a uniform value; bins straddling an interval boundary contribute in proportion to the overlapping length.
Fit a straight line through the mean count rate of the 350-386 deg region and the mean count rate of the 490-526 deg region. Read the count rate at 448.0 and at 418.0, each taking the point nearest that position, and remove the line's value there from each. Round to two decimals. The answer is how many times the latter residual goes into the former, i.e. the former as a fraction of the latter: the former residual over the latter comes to 0.50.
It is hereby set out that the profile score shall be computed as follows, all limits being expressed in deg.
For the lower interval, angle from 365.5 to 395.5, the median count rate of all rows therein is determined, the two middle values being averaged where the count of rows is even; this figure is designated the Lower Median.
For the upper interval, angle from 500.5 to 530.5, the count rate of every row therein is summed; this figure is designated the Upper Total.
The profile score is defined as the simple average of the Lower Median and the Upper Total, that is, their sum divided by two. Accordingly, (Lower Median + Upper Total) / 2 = 1175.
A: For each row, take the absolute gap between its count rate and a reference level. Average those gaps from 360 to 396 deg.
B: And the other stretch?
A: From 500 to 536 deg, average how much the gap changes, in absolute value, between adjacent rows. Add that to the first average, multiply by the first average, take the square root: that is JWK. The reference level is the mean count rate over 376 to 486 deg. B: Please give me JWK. 37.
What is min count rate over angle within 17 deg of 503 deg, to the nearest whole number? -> 294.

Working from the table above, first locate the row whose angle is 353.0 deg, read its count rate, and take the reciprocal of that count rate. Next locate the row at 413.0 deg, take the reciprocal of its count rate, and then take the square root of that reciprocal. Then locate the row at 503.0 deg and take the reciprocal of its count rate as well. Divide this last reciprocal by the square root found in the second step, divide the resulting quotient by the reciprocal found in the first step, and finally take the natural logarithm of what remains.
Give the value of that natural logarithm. 3.09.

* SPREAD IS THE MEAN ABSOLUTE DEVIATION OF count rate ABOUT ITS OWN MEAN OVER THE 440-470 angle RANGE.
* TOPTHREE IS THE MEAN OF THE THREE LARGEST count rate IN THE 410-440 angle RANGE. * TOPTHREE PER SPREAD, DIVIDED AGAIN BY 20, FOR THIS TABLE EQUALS 2.4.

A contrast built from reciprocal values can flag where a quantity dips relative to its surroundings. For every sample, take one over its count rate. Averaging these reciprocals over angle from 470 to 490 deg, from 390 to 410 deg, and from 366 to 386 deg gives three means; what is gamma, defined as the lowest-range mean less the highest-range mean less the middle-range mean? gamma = -0.0035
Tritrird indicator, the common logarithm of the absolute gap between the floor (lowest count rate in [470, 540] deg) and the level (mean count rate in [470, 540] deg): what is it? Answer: 1.48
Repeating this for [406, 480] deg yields 1.24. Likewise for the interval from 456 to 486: 1.04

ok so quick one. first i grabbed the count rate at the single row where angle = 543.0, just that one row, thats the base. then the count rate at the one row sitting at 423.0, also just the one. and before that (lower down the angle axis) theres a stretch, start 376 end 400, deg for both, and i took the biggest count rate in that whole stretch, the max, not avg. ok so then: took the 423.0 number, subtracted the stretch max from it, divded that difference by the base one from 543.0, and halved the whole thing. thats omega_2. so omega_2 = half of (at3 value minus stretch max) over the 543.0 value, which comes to -0.068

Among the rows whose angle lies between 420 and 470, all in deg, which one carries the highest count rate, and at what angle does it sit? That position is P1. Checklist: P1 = 443.0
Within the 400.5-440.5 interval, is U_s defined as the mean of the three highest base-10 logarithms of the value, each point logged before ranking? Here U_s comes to 2.52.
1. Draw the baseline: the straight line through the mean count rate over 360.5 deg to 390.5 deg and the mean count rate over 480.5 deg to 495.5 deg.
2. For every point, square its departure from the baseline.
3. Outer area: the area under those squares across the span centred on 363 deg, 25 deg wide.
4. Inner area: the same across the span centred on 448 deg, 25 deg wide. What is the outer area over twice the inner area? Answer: 0.69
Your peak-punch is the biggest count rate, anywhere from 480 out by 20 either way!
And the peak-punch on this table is 326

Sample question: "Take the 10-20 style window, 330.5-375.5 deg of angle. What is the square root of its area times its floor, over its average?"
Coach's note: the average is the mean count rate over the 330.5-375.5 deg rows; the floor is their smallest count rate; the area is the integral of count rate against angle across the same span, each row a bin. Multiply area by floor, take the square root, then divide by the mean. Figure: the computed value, 6.57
